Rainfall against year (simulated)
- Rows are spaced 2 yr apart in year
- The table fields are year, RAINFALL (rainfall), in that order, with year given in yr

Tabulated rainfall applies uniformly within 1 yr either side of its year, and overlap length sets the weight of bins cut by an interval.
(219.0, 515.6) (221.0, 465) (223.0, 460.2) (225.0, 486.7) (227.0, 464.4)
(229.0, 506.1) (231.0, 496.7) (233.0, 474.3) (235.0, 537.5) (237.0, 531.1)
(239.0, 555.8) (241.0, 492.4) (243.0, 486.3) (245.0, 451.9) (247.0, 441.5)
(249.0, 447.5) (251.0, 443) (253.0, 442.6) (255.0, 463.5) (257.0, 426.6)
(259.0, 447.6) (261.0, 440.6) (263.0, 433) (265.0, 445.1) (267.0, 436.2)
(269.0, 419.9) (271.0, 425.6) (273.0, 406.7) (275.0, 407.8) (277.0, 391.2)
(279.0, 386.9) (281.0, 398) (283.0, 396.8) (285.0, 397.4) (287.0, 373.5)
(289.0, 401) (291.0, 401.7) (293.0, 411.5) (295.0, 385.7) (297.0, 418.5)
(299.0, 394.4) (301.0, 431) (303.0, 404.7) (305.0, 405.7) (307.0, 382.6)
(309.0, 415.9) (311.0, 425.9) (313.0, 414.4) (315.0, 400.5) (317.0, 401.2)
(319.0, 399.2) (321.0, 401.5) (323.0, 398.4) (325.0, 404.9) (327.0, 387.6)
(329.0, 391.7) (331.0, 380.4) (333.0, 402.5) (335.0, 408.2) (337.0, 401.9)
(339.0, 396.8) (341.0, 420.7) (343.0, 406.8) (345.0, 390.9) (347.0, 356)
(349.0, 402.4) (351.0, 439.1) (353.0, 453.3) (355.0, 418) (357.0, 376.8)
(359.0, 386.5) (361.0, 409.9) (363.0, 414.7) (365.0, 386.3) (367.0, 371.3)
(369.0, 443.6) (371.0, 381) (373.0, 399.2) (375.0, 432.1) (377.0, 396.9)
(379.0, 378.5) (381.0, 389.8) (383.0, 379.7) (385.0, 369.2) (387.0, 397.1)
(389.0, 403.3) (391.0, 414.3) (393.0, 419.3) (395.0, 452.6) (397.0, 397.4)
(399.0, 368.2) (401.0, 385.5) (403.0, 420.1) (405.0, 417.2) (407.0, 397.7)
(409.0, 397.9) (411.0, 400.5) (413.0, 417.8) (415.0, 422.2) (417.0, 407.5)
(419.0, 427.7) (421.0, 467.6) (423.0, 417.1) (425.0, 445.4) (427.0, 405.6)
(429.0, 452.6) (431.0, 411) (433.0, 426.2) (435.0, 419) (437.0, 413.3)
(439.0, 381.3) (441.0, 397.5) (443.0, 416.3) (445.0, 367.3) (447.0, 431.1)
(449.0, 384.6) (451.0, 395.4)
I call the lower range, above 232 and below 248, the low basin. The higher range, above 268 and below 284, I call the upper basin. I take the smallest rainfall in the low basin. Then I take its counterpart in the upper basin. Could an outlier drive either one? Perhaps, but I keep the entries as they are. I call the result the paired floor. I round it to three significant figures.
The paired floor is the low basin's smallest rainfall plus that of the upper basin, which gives 828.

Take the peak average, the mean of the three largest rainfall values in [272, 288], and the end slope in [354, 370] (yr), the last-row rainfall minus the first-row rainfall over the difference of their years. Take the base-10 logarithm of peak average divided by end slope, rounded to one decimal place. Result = 2.3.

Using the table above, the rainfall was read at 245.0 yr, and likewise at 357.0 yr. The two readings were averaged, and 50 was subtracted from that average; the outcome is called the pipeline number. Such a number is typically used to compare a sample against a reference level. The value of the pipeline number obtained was 364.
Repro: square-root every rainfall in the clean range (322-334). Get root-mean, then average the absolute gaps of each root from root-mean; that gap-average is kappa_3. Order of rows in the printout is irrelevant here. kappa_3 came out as 0.19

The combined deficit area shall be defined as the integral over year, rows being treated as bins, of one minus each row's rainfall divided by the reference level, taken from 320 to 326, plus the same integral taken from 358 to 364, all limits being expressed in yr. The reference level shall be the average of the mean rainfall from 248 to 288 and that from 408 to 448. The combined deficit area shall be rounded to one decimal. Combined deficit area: 0.5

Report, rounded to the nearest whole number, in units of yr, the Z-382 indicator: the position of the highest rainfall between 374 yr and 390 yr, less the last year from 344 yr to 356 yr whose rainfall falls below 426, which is 20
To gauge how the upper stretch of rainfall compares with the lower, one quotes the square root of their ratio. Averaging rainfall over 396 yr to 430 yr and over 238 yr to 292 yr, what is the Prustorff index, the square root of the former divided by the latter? 0.98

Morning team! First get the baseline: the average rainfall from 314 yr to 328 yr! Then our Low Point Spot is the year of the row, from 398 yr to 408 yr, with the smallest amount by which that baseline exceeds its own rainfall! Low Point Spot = 403.0 yr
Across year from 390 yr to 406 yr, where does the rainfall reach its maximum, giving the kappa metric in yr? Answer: 395.0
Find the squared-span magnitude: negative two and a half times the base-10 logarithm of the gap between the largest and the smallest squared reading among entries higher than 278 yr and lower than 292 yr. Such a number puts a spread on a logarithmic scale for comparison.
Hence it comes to -10.8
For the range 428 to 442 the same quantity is -11.9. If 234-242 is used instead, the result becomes -12.1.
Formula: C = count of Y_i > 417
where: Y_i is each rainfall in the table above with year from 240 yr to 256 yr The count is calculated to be 8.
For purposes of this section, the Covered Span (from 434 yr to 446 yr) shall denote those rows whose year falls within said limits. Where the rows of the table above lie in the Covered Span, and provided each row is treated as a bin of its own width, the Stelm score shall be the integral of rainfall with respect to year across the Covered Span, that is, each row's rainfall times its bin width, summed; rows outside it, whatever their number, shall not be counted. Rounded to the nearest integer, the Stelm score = 4789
